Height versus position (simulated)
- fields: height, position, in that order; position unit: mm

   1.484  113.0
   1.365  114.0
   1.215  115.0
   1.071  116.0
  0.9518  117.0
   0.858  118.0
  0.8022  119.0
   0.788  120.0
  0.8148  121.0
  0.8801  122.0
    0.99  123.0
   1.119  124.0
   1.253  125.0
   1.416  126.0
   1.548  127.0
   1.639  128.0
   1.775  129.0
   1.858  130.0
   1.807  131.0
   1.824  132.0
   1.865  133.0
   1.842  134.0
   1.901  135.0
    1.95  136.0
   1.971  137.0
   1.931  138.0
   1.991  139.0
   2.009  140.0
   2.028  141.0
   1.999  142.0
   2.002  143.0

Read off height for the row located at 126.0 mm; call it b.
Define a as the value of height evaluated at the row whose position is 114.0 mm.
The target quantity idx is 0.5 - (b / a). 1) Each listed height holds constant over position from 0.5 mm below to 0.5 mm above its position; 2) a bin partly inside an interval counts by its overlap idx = -0.54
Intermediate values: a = 1.365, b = 1.416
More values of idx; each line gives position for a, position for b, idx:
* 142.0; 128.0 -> -0.32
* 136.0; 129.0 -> -0.41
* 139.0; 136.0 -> -0.48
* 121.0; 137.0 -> -1.92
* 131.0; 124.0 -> -0.12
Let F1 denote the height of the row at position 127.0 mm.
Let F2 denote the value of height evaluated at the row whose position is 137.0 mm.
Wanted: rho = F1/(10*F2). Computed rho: 0.08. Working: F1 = 1.548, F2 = 1.971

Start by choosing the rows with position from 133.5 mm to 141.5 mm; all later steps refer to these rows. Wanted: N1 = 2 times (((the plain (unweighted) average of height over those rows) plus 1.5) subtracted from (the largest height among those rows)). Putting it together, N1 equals -2.85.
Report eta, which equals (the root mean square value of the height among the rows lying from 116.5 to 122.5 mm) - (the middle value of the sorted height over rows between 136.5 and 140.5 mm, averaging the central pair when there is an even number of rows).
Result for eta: -1.1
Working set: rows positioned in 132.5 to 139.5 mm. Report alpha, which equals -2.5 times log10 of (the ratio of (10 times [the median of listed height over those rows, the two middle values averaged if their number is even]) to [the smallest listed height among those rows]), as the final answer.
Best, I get -2.55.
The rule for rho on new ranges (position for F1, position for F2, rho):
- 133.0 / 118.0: 0.22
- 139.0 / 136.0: 0.10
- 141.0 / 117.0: 0.21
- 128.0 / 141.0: 0.08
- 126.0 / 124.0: 0.13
